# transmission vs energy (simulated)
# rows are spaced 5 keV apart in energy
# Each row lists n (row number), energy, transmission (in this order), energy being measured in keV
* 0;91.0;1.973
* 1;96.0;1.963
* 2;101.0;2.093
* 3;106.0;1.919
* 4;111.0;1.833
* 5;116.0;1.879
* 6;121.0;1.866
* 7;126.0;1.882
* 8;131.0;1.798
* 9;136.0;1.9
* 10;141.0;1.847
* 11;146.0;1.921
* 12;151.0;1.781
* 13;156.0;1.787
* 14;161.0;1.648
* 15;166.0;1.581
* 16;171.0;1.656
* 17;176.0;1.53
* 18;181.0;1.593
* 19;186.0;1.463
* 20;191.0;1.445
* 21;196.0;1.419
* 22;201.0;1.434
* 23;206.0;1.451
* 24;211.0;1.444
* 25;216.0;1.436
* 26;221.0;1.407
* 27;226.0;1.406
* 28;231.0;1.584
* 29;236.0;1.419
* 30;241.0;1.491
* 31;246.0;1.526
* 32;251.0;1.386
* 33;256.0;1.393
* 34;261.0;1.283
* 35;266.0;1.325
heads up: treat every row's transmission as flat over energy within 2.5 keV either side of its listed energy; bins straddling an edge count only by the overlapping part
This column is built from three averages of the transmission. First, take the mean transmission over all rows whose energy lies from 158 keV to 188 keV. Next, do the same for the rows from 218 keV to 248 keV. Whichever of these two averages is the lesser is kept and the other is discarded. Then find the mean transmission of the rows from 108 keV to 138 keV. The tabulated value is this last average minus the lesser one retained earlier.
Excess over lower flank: 0.39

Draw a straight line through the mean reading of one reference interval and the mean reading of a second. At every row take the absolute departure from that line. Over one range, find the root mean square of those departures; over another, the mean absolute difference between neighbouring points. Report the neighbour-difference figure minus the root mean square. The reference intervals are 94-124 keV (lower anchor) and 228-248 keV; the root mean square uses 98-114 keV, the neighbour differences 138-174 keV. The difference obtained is -0.02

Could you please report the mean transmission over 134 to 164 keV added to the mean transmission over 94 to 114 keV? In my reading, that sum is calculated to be 3.8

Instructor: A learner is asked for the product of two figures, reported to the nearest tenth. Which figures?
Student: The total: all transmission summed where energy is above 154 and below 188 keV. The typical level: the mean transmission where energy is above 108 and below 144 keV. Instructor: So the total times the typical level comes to 20.9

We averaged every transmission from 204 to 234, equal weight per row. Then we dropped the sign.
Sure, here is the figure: 1.45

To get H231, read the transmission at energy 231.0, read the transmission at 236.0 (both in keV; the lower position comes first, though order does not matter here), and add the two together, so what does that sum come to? 3.00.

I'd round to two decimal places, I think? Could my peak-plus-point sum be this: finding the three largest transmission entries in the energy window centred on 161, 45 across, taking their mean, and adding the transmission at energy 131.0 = 3.65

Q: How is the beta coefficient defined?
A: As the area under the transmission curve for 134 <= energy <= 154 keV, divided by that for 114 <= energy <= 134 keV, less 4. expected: -3.00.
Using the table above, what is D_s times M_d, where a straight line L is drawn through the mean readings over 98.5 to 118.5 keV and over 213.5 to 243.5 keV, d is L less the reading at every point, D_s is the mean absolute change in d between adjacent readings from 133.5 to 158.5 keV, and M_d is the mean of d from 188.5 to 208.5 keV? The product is 0.0094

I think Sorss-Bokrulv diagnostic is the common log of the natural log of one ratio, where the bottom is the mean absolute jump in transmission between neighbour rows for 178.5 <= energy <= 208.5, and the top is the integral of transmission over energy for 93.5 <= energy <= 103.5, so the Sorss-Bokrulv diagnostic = 0.79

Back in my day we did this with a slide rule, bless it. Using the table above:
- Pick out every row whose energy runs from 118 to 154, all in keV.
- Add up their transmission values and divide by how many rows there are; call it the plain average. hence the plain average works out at 1.86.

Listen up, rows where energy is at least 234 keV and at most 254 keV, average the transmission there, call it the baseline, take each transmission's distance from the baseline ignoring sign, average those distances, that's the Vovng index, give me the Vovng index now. 0.053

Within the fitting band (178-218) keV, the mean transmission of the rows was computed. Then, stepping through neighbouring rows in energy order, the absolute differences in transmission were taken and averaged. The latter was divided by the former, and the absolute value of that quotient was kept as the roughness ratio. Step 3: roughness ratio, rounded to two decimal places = 0.02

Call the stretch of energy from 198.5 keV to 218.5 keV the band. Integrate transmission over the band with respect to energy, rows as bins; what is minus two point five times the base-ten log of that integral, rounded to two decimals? -3.65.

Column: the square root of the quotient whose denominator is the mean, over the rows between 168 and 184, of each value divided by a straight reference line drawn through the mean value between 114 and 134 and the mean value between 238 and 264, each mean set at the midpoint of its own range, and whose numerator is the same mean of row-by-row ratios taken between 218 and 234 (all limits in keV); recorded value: 1.01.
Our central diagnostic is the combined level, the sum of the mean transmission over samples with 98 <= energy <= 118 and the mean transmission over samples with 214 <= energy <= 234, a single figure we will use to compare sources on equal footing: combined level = 3.39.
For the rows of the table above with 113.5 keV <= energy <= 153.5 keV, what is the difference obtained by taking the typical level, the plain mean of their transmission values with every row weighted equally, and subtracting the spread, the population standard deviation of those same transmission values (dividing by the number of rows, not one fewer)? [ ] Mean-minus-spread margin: 1.81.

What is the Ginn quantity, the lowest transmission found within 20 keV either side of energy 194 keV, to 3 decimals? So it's 1.419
